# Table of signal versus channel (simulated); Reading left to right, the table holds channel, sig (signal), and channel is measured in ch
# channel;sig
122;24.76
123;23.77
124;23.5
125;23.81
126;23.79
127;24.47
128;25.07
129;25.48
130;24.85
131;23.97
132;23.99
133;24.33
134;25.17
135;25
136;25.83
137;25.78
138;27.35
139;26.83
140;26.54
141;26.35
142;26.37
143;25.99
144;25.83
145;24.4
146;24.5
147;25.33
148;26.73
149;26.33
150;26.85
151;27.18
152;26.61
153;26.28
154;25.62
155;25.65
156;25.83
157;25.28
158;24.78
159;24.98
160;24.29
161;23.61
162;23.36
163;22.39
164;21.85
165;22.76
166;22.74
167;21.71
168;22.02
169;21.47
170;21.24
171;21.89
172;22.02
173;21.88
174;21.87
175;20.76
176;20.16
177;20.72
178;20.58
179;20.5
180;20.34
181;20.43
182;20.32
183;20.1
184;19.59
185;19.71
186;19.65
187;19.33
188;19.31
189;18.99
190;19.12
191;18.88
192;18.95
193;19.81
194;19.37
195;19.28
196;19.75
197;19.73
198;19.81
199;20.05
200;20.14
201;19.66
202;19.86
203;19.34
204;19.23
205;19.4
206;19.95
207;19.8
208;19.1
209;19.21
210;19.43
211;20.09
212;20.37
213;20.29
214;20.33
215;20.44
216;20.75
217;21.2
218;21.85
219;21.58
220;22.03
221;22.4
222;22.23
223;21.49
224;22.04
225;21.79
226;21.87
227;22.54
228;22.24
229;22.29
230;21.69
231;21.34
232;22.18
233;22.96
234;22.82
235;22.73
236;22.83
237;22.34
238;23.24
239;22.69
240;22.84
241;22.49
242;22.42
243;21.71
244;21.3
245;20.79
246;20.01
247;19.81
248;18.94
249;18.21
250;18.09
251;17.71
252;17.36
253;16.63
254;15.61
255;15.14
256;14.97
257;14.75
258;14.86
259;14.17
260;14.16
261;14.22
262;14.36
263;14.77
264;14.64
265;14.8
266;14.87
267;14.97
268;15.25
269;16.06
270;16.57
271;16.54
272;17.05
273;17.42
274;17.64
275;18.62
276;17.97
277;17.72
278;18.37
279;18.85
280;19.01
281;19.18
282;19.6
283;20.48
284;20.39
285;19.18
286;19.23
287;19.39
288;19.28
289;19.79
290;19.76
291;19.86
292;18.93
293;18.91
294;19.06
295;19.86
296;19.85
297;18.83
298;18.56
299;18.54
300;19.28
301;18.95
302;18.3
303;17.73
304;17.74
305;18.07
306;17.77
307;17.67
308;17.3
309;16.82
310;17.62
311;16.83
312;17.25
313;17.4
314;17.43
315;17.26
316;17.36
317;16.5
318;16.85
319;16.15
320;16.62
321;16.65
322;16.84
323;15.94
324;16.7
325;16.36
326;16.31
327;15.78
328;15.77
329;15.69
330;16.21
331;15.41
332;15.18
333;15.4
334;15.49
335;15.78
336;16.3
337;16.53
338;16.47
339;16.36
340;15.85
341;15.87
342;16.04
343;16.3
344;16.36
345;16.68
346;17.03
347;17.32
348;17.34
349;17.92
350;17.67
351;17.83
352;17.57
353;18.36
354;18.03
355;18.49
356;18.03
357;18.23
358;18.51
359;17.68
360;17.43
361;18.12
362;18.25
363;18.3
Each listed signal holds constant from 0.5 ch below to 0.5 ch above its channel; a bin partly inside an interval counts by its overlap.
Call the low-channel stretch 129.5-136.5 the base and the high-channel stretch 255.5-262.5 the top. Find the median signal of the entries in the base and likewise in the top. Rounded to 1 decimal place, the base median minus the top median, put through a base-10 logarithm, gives 1.0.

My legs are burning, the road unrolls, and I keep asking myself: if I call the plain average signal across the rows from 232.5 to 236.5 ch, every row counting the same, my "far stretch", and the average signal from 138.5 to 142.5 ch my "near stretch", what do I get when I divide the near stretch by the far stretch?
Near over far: 1.16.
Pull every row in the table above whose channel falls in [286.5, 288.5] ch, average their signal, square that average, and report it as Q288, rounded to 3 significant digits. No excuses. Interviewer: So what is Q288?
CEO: 374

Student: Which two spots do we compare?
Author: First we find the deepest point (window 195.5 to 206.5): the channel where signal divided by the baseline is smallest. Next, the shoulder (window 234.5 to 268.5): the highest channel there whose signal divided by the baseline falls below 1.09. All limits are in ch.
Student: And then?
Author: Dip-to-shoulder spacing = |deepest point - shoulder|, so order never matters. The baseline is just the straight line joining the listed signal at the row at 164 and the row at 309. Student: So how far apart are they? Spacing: 64 ch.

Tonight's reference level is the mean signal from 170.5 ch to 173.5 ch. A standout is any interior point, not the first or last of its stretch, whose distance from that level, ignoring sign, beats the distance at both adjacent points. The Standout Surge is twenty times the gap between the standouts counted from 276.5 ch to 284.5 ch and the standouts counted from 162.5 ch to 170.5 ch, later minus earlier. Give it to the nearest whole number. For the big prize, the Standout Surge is -20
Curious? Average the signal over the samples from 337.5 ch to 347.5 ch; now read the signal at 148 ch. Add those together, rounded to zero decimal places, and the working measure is 43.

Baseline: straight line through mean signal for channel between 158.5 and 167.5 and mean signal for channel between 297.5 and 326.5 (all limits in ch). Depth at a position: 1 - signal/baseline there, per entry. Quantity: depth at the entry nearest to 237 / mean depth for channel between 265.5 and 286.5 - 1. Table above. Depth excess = -3.3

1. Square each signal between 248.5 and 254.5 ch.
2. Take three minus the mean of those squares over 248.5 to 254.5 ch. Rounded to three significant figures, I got -296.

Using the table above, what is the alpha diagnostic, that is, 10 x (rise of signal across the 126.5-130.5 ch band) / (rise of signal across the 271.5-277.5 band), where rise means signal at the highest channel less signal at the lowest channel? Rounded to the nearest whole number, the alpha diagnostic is 6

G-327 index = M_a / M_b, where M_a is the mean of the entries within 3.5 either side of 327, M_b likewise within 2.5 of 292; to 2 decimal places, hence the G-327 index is 0.83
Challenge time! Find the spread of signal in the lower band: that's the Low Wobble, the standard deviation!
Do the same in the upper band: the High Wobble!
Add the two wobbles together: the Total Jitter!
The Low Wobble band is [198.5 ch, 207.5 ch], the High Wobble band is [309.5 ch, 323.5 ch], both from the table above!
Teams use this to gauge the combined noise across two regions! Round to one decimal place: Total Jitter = 0.8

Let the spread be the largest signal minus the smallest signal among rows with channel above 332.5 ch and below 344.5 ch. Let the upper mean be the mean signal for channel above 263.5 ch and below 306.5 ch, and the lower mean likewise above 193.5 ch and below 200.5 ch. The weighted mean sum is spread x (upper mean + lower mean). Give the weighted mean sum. 43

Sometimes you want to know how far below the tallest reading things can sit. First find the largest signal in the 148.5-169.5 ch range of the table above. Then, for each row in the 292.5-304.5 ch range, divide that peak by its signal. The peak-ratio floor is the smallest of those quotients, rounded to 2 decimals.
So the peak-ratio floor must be 1.37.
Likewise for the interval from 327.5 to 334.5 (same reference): 1.68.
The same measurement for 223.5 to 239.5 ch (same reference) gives 1.17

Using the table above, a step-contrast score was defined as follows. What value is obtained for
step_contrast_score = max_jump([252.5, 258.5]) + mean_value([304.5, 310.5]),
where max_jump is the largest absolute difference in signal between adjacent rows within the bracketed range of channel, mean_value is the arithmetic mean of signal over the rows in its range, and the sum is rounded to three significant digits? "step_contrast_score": 18.6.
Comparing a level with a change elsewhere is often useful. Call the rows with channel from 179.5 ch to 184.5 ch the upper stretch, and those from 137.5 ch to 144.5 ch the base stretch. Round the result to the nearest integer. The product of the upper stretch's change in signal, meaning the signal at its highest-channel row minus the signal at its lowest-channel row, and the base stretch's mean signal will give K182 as -20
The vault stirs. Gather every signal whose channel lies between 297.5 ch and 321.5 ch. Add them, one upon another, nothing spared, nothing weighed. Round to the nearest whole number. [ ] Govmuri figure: 421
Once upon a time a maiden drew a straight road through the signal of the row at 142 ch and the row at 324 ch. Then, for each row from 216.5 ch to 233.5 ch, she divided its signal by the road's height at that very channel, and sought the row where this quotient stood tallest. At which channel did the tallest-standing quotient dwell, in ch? 233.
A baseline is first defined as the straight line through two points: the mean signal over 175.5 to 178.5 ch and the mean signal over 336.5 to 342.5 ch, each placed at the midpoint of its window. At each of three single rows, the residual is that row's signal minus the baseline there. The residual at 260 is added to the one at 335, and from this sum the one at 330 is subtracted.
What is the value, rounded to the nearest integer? -4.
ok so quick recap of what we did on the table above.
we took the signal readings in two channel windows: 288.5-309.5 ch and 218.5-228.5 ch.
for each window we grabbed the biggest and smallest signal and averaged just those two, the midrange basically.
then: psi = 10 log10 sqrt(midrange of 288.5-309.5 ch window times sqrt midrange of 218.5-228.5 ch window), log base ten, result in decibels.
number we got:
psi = 9.67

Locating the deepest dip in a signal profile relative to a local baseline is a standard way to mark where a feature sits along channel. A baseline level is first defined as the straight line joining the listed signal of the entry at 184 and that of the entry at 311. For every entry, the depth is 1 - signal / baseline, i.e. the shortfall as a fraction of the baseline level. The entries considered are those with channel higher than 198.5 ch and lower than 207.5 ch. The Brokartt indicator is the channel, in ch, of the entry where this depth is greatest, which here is 204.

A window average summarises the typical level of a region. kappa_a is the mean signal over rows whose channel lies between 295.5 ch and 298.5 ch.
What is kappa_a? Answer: 19.1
